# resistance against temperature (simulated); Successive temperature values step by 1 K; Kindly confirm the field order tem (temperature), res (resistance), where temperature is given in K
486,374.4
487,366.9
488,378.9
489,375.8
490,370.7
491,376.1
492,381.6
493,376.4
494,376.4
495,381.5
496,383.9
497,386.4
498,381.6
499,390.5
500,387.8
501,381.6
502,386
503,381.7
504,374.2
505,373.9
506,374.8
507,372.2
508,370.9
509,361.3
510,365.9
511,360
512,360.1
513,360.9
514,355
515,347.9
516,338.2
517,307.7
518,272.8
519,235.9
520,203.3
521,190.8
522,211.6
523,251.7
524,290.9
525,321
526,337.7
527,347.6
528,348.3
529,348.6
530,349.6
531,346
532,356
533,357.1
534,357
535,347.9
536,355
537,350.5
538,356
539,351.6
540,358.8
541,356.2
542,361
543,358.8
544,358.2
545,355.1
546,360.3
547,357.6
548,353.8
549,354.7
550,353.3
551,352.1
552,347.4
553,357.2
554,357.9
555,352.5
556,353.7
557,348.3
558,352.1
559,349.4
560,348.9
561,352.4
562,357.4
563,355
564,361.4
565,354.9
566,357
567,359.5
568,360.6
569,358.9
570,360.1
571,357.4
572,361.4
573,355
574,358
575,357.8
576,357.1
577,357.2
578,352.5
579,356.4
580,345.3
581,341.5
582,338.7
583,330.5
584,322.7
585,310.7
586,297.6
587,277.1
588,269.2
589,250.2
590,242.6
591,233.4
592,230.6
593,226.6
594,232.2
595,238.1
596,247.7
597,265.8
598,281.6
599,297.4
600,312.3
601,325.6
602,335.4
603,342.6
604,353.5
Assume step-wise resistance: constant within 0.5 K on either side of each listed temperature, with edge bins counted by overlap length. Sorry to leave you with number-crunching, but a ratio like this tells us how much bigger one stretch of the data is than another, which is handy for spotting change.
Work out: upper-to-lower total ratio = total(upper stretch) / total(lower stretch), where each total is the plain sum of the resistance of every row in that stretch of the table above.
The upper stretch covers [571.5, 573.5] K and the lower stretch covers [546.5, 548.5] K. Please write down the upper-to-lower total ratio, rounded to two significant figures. 1.0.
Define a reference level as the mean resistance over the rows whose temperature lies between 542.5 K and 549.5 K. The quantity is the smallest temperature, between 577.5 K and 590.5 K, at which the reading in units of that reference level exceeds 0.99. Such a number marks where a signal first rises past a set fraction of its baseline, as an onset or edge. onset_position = 579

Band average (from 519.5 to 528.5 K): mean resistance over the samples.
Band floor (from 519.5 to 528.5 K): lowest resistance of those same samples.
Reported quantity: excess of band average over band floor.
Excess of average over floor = 87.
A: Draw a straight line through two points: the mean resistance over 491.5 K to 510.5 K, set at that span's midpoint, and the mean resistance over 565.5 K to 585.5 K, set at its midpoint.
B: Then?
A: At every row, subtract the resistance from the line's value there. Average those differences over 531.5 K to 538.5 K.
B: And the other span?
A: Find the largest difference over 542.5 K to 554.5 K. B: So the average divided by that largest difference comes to 1.0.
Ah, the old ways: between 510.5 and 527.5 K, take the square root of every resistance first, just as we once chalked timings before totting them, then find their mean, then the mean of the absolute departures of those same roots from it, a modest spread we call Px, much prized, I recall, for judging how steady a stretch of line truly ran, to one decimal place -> 1.5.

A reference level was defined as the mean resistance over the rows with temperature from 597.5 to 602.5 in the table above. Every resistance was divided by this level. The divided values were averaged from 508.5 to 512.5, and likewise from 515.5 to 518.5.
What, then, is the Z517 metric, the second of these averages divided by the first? 0.85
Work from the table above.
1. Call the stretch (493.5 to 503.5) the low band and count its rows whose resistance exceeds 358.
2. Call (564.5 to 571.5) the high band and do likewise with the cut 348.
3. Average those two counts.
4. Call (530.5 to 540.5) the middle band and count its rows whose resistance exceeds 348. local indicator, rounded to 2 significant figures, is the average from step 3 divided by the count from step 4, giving 1.1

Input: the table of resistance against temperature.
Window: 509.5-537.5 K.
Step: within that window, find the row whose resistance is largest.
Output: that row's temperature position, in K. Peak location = 510 K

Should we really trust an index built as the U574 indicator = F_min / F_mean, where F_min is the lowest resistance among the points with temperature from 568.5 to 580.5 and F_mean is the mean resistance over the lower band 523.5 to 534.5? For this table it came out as 1.01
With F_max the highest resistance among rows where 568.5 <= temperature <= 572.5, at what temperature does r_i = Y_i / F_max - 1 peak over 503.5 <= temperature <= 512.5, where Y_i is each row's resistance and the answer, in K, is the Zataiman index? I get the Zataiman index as 506 K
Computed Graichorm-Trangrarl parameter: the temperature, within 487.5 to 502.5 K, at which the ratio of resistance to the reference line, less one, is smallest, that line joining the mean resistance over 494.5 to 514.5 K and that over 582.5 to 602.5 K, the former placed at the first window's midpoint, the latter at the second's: 490 K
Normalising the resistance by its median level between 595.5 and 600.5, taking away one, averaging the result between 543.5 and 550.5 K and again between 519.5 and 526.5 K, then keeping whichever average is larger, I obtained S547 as 0.265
